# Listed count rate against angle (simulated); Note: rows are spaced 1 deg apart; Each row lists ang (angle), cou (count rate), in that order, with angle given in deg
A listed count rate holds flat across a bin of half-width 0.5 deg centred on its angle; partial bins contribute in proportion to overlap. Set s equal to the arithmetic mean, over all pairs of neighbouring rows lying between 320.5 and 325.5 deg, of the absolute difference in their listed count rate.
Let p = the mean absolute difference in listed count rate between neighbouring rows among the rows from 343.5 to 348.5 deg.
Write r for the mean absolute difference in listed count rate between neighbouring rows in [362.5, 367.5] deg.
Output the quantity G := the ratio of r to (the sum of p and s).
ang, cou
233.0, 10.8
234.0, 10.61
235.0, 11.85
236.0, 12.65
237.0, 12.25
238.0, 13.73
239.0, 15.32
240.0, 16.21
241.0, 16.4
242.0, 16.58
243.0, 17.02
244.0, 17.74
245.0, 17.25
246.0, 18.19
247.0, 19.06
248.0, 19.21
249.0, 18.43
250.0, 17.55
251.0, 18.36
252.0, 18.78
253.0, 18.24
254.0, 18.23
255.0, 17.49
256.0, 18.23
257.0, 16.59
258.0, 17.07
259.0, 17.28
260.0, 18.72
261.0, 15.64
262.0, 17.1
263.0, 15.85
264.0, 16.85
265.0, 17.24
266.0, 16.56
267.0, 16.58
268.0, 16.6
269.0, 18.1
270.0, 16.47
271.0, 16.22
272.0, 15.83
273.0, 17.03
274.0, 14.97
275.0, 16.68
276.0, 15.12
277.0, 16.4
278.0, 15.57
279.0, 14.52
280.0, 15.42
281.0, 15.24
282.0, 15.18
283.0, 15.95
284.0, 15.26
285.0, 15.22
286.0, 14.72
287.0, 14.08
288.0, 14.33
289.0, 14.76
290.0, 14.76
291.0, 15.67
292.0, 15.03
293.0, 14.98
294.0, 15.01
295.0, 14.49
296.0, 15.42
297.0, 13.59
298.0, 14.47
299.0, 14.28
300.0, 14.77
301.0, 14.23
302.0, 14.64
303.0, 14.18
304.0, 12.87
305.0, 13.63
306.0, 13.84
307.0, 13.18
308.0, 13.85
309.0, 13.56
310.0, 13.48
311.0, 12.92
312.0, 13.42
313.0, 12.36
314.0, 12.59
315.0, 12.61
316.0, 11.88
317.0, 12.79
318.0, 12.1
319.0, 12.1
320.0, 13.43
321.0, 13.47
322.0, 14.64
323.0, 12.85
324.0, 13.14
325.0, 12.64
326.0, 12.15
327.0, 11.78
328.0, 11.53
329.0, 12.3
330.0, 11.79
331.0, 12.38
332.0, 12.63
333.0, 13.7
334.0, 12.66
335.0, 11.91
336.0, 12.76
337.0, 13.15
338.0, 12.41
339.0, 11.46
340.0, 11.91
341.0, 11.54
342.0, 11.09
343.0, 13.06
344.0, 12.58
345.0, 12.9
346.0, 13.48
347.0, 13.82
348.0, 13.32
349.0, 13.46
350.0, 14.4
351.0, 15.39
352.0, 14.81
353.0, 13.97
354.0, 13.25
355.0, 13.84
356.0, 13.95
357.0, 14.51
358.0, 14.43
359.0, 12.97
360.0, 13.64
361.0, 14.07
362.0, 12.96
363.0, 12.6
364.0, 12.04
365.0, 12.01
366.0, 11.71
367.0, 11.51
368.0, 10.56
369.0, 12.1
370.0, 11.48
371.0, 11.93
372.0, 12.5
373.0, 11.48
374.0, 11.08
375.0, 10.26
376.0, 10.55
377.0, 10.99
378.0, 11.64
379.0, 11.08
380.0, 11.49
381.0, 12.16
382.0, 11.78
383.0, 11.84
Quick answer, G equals 0.199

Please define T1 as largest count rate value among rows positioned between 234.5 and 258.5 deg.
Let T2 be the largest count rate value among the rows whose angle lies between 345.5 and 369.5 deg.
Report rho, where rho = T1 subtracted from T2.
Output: -4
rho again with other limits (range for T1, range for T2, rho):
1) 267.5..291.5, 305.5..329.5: -3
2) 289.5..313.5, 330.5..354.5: 0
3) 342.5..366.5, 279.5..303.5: 1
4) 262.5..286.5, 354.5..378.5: -4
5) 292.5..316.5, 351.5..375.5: -1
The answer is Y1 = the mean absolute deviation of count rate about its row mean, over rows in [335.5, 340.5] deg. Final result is 0.52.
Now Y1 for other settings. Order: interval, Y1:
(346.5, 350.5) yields 0.36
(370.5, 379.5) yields 0.54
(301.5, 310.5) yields 0.39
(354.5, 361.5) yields 0.37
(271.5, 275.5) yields 0.73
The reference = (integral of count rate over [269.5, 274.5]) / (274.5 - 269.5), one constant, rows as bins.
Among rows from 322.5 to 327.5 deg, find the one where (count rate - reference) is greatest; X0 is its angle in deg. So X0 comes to 324.0 deg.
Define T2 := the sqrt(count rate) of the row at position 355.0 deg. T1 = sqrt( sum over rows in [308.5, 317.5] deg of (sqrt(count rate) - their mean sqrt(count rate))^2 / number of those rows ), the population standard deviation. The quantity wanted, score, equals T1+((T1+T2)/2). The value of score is 1.97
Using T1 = 0.07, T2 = 3.7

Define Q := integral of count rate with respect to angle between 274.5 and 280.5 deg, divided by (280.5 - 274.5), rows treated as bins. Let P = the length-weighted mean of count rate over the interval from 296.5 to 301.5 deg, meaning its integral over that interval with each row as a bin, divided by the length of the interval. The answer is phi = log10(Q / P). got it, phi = 0.04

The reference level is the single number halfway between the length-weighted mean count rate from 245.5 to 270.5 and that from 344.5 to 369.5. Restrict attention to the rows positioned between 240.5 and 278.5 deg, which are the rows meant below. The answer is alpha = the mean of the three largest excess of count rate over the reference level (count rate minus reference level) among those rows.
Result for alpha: 3.6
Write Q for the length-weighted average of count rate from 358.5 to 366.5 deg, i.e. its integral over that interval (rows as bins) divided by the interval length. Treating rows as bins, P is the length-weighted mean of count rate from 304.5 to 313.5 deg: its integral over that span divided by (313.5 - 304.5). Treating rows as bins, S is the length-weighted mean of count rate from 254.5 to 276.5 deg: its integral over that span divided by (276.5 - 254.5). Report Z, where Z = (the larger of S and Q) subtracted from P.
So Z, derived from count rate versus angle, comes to -3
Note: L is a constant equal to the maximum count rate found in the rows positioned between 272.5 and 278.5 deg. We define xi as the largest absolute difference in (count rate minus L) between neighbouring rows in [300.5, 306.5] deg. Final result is 1.3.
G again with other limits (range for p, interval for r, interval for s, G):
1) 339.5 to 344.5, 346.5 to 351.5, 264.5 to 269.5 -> 0.468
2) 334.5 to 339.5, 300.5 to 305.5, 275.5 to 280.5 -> 0.421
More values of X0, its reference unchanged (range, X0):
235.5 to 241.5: 241.0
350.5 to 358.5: 351.0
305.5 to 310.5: 308.0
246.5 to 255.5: 248.0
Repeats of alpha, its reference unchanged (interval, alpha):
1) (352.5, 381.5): -1.1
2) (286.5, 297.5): 0.0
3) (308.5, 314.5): -1.9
